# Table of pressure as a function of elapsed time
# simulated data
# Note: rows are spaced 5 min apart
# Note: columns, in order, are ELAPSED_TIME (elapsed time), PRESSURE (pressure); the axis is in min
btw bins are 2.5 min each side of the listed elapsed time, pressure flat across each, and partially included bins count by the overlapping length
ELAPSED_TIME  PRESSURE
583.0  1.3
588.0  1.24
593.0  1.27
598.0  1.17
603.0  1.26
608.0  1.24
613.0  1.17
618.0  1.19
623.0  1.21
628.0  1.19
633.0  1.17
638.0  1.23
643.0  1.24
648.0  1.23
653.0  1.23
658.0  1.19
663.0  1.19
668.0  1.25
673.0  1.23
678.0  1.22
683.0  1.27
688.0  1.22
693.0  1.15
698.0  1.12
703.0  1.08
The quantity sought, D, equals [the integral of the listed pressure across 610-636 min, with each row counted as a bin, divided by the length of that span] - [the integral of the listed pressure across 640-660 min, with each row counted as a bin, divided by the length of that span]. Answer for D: -0.04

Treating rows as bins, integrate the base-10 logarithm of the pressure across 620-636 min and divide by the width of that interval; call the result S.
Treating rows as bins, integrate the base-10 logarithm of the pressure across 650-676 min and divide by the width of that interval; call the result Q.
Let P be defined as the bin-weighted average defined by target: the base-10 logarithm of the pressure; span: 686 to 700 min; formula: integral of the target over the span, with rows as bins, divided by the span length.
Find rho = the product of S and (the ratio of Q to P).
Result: 0.100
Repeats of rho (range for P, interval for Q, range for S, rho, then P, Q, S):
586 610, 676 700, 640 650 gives 0.078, 0.092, 0.078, 0.092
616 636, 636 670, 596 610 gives 0.101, 0.076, 0.087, 0.088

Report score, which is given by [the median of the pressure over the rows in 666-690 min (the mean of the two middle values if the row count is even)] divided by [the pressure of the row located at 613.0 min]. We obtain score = 1.05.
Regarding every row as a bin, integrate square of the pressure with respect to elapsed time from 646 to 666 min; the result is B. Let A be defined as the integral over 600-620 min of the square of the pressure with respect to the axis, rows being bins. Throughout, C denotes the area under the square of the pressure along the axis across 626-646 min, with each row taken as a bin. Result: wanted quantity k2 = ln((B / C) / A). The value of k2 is -3.38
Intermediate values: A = 29.5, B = 29.3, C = 29.2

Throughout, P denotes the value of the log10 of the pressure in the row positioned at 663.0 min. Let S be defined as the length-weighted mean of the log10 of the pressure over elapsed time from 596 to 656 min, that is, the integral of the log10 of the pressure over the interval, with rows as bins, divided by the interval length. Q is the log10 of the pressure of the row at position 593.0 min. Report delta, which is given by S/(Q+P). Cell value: 0.46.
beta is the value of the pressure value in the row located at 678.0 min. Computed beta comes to 1.22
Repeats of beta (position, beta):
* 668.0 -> 1.25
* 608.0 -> 1.24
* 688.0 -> 1.22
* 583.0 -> 1.3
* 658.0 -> 1.19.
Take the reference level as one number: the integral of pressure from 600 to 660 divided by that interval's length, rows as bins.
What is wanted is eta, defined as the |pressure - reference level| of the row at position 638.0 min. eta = 0.0177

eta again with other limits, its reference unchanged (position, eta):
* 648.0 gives 0.0177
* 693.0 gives 0.0623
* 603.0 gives 0.0477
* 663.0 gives 0.0223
